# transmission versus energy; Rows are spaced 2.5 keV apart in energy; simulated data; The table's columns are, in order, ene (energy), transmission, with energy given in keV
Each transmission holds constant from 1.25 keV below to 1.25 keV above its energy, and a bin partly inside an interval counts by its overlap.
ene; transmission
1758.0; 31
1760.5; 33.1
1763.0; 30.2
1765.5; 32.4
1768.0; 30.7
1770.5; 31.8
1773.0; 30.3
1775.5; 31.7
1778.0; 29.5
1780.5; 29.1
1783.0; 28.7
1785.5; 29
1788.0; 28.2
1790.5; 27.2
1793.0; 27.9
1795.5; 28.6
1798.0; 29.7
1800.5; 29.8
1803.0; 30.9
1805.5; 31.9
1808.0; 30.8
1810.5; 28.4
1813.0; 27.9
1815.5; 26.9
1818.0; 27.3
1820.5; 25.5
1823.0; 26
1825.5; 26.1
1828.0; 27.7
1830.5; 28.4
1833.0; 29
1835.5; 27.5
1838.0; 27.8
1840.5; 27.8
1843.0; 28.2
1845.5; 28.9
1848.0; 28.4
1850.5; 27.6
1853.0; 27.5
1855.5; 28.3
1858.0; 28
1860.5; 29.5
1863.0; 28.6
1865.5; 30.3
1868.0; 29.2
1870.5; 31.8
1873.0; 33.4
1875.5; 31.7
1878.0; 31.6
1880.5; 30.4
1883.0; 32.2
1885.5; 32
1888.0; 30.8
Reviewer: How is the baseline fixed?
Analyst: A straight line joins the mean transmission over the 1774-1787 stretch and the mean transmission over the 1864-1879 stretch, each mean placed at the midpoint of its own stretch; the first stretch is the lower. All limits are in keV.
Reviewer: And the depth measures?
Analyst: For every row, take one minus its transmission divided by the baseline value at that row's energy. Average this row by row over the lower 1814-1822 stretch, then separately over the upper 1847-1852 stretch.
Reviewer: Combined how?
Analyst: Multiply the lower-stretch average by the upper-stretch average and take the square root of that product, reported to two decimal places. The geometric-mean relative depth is 0.11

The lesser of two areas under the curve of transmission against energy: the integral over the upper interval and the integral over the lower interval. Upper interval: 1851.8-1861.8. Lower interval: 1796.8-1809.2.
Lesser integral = 283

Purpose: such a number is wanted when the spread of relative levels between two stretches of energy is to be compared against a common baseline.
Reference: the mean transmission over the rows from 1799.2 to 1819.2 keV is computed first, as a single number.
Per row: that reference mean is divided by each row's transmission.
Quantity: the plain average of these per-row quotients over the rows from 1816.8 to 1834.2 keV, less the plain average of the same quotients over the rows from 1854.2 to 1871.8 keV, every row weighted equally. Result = 0.08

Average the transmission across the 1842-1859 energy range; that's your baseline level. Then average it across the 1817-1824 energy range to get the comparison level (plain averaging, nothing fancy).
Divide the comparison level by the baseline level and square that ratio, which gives 0.87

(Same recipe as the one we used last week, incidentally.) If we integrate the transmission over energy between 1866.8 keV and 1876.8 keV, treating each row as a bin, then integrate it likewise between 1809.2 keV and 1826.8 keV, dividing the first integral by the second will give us 0.67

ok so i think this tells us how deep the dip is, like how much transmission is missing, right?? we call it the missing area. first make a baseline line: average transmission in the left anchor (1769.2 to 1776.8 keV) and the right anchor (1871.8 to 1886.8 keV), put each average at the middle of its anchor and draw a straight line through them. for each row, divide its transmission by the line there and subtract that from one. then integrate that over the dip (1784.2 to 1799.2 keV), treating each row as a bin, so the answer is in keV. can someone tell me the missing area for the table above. 1.4 keV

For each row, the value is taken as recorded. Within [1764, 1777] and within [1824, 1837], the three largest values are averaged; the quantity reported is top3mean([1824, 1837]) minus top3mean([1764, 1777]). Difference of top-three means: -4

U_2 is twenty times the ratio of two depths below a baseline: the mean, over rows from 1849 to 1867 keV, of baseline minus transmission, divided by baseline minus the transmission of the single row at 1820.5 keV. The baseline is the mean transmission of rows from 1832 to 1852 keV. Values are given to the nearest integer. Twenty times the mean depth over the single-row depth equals -3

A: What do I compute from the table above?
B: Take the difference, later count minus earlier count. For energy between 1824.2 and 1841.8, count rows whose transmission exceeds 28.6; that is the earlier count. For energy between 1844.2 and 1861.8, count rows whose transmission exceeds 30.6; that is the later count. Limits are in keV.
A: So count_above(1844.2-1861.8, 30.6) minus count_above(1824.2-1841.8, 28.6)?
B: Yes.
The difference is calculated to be -1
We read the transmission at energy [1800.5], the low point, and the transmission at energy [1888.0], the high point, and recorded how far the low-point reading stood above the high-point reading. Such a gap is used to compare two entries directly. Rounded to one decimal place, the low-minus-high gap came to -1.0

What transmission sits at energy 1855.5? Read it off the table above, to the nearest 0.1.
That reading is 28.3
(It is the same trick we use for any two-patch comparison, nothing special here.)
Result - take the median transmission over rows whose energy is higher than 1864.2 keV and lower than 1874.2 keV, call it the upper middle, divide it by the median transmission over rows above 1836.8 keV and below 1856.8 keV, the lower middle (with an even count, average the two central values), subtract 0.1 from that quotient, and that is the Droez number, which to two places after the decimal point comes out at 1.01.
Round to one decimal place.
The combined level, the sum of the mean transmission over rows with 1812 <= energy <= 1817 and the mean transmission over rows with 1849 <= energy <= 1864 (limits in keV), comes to 55.6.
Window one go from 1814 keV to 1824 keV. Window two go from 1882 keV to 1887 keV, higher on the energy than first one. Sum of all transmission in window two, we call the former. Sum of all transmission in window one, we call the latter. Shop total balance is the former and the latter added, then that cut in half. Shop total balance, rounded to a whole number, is 85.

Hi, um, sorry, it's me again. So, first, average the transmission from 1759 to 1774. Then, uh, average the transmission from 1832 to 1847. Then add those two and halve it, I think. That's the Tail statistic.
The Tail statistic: 29.8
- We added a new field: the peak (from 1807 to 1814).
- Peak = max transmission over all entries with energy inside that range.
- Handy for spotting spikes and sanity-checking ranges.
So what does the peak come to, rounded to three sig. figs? 30.8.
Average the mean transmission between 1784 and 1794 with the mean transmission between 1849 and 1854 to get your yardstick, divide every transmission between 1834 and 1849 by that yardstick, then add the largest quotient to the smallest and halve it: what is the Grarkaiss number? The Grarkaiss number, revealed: 1.01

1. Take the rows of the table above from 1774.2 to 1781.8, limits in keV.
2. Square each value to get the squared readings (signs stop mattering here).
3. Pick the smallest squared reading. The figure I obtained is 847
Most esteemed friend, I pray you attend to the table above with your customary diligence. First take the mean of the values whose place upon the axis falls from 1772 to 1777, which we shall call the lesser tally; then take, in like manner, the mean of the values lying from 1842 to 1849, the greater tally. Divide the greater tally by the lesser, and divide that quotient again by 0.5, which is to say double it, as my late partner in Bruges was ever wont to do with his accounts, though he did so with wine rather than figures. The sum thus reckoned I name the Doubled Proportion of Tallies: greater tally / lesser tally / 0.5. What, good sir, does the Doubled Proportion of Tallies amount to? 1.84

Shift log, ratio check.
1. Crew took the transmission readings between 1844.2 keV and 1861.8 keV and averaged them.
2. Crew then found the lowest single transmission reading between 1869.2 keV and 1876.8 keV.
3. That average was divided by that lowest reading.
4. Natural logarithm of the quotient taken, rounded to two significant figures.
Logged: -0.11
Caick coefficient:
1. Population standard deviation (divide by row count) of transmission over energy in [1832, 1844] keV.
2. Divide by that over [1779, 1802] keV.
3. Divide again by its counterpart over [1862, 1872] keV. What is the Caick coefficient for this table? 0.54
